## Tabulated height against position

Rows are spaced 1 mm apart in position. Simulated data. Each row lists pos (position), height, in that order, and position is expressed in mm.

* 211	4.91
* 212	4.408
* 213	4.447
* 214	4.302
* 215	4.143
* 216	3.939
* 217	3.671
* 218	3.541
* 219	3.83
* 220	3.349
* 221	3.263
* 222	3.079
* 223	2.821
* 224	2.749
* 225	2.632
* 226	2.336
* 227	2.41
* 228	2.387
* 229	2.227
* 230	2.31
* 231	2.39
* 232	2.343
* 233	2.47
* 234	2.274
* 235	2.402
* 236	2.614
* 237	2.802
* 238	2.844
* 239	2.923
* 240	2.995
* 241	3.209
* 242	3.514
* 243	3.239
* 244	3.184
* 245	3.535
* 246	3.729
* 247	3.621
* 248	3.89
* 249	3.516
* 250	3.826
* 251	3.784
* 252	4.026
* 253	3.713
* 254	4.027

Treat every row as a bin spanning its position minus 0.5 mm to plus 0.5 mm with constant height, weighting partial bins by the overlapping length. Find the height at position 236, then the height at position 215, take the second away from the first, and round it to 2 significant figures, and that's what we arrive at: -1.5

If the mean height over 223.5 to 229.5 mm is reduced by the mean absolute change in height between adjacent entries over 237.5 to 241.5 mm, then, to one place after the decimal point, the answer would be 2.3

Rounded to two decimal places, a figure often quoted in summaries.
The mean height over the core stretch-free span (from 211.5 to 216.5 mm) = 4.25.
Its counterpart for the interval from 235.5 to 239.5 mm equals 2.80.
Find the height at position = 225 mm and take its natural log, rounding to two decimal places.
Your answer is 0.97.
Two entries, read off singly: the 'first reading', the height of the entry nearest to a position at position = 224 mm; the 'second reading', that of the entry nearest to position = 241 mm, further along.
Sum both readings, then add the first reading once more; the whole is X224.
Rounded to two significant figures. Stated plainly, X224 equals 8.7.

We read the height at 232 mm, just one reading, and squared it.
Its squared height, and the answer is 5.5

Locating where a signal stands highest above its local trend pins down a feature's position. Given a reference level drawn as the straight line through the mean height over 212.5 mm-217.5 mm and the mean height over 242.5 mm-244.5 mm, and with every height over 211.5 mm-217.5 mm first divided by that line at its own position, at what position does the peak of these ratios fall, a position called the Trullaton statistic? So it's 213 mm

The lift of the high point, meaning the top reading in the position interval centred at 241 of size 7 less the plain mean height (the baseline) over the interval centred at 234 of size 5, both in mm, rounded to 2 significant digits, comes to 1.1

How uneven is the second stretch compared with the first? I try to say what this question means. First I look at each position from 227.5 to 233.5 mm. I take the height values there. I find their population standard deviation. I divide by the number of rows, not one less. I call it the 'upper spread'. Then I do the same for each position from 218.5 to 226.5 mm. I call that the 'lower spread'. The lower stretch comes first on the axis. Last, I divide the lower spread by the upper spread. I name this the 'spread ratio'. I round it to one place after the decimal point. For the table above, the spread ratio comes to 5.9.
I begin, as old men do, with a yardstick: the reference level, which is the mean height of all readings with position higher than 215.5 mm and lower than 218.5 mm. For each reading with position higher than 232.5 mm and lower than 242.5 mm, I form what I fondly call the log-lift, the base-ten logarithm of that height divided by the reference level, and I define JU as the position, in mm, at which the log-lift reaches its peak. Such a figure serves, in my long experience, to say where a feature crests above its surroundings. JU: 242 mm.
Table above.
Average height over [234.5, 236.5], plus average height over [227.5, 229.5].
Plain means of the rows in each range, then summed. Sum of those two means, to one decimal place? 4.8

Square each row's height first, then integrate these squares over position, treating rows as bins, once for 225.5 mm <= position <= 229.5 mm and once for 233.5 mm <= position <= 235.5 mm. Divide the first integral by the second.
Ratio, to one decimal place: 2.0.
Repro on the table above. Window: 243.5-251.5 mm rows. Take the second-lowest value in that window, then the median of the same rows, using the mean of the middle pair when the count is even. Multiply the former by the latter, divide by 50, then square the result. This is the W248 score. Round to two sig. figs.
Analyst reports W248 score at 0.067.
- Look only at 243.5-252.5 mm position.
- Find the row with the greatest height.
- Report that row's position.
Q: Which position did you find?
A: 252 mm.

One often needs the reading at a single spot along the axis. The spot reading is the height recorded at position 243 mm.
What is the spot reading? 3.239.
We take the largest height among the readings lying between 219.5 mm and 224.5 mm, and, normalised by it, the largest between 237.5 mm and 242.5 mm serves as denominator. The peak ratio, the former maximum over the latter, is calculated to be 1.0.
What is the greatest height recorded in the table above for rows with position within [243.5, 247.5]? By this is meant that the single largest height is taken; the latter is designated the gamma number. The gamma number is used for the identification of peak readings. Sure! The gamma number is 3.729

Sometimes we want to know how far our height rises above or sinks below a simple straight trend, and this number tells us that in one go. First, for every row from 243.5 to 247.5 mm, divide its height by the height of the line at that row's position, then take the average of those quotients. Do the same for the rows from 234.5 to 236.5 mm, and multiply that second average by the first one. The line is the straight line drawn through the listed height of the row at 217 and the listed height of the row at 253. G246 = 0.64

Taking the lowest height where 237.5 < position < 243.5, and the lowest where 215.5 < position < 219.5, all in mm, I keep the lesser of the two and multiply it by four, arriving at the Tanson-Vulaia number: 11.4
